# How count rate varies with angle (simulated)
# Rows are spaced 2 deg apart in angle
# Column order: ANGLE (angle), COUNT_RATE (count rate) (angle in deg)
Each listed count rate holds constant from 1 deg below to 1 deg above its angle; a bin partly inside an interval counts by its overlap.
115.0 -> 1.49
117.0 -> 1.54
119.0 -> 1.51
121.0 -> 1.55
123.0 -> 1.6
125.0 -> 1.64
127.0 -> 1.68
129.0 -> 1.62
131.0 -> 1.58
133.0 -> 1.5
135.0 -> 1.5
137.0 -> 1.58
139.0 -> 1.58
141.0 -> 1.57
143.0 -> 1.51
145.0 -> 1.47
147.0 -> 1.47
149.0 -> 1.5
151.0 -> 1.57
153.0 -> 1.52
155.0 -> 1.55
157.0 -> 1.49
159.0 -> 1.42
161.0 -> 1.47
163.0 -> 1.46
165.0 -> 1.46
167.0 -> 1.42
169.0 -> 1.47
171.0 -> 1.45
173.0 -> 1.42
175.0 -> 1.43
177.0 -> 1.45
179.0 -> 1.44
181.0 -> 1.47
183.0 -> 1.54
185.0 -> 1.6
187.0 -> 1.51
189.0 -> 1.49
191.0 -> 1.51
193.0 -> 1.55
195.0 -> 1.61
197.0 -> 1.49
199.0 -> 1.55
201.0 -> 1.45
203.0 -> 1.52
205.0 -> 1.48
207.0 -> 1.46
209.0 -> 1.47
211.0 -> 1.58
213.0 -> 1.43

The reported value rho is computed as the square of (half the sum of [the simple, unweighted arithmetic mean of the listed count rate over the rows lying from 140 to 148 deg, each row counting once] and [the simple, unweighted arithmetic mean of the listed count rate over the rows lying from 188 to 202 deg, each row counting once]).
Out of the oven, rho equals 2.290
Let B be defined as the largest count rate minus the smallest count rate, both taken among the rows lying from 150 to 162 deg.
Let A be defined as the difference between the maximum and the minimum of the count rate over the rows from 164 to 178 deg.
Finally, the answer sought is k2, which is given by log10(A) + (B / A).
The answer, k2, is 1.7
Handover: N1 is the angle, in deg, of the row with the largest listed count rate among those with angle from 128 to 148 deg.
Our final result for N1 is 129.0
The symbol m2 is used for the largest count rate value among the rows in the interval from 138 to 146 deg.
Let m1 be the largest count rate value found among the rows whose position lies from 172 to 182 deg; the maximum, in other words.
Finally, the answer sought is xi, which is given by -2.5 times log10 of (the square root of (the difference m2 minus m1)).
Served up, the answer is 1.20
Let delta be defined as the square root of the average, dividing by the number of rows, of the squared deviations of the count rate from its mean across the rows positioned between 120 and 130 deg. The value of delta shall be 0.043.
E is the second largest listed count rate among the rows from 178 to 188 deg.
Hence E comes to 1.54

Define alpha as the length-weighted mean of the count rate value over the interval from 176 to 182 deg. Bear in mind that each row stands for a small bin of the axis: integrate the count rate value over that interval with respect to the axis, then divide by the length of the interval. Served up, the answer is 1.45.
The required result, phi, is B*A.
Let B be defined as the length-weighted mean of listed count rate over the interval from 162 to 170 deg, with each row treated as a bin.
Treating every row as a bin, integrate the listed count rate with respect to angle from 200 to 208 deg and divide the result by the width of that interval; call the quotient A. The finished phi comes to 2.15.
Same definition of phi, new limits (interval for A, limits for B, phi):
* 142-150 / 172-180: 2.13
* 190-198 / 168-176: 2.22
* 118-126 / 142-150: 2.34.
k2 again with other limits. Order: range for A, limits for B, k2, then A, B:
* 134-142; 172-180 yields -0.7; 0.08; 0.03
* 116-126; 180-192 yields 0.1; 0.13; 0.13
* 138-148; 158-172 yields -0.5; 0.11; 0.05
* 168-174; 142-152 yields 0.7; 0.05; 0.10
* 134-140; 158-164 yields -0.5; 0.08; 0.05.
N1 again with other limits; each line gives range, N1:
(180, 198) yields 195.0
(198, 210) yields 199.0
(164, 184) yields 183.0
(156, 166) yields 157.0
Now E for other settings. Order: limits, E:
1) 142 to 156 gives 1.55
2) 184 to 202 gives 1.6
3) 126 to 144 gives 1.62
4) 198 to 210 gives 1.52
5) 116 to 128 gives 1.64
